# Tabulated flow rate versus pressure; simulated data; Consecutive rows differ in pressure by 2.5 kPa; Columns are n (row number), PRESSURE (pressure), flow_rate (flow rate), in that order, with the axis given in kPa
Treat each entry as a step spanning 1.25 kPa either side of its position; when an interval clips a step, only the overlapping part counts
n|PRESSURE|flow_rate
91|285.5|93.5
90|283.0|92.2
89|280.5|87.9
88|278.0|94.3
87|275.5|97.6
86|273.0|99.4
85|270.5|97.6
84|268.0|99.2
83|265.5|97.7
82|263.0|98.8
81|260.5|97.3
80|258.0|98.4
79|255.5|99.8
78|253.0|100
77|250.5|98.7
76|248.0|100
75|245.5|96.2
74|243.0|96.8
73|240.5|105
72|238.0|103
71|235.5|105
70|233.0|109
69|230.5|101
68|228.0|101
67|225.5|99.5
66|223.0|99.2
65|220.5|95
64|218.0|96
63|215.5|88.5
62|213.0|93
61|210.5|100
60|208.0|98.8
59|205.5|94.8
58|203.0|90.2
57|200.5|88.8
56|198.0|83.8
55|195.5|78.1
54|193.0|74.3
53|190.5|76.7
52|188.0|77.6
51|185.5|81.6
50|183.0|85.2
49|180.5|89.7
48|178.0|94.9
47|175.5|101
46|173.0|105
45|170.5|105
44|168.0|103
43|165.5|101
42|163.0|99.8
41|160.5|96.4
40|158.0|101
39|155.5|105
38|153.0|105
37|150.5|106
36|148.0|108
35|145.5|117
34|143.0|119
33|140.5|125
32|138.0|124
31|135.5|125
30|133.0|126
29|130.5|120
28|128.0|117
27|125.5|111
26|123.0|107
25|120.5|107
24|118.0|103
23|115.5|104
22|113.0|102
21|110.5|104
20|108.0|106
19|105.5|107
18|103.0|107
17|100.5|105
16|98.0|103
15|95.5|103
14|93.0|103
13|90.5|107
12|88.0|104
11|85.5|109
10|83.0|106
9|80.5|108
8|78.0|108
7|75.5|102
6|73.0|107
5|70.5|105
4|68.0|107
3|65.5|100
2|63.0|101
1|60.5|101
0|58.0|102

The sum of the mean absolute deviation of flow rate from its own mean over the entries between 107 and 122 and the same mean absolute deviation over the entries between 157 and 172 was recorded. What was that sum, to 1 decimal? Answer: 3.4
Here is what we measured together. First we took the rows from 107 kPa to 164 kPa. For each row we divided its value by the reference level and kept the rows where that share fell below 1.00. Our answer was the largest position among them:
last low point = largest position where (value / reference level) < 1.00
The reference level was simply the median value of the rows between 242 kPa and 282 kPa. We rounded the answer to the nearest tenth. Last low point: 160.5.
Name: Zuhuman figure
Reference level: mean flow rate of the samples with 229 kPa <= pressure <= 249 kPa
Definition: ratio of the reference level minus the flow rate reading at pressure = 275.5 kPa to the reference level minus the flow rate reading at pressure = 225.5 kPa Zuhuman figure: 1.8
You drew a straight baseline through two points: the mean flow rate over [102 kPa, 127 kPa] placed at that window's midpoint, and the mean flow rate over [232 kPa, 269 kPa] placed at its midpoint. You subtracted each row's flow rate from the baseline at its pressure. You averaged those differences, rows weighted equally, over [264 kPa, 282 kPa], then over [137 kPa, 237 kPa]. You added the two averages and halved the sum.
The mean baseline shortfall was 4.0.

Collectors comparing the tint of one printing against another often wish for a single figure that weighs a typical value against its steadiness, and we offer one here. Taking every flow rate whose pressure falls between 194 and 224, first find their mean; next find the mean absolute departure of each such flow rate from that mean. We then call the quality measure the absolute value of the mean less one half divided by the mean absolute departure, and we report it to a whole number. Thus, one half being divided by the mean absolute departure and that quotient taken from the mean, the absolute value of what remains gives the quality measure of 92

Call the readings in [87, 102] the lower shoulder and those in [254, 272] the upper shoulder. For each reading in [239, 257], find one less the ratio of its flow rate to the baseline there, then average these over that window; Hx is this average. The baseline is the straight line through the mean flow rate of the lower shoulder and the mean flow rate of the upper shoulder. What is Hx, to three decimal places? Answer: -0.006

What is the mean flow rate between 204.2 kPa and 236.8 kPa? 99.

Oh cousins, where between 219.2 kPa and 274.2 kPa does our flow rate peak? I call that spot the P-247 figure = 233.0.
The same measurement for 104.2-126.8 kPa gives 125.5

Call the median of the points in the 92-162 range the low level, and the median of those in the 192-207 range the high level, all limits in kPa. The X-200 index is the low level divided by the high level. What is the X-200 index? 1.23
